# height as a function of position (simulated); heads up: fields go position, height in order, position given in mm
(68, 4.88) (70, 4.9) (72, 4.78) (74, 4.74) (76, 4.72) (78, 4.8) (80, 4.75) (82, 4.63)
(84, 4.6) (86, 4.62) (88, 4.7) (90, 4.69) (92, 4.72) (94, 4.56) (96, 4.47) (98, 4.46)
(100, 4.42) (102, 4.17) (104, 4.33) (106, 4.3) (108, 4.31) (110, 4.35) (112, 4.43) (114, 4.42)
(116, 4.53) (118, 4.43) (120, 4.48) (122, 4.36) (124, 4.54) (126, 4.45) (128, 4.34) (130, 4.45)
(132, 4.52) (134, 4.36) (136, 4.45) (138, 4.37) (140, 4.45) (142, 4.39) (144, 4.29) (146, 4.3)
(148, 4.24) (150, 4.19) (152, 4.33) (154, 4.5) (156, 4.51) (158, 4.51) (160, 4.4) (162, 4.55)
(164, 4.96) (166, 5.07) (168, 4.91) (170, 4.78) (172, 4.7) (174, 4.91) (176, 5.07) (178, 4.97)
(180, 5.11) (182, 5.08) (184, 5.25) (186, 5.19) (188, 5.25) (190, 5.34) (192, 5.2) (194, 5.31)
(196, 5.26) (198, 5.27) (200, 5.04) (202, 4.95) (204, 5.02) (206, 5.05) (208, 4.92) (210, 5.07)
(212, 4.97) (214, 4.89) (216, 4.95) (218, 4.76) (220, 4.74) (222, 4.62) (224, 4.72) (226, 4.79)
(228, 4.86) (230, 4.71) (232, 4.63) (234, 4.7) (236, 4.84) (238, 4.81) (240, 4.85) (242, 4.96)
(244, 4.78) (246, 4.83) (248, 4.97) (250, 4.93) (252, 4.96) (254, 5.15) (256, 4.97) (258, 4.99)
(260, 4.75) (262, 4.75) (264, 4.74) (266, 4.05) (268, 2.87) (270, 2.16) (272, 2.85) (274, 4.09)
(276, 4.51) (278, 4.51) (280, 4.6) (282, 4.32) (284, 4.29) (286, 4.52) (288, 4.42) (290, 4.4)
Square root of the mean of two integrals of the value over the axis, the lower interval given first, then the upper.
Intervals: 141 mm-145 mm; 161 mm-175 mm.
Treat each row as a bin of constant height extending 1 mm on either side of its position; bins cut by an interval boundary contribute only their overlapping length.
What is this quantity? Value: 6.52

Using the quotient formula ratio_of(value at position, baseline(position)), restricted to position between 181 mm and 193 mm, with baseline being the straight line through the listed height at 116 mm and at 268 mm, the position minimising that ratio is 182 mm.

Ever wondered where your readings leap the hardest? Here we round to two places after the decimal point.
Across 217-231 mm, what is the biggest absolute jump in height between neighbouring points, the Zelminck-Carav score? 0.15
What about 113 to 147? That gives 0.18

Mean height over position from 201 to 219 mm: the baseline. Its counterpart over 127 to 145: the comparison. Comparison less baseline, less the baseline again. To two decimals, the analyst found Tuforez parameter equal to -5.50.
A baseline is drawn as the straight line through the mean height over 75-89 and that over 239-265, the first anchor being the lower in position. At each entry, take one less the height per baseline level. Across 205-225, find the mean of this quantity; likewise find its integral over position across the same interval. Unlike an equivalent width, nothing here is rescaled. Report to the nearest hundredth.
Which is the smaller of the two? -0.08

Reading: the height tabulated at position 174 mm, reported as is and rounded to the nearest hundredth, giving 4.91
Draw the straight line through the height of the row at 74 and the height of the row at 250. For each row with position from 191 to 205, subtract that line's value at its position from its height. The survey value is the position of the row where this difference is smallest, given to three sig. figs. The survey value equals 202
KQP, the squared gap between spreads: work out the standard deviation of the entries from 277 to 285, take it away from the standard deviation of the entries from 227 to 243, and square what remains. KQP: 0.00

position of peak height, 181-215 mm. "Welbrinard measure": 190 mm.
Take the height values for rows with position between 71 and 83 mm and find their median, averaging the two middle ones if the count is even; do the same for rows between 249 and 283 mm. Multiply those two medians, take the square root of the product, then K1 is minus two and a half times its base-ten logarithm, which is -1.67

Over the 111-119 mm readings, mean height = 4.45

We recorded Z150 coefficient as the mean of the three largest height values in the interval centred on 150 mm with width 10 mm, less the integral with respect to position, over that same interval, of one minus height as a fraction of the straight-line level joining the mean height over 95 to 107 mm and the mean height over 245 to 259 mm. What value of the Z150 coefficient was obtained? 3.8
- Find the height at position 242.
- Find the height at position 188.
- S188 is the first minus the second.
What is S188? -0.29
